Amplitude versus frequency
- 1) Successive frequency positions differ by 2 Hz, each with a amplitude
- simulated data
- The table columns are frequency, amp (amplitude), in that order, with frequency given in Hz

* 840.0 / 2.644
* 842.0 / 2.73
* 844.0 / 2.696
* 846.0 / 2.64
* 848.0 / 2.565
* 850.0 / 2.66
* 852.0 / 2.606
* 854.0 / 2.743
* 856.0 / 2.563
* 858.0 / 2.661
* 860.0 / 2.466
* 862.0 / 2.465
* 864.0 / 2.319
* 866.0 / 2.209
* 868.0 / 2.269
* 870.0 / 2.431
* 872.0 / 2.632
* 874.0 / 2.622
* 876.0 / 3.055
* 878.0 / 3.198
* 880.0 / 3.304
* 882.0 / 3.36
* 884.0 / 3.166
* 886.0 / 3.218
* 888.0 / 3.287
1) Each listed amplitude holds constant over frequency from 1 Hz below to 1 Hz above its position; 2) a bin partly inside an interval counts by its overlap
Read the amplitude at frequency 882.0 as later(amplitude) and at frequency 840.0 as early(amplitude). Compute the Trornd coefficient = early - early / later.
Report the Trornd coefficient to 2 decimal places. 1.86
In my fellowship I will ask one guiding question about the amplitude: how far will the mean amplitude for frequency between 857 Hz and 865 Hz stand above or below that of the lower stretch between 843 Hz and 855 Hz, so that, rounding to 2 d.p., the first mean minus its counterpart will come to -0.17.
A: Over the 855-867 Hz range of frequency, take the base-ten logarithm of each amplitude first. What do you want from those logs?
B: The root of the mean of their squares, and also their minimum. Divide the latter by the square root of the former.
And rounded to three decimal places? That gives 0.552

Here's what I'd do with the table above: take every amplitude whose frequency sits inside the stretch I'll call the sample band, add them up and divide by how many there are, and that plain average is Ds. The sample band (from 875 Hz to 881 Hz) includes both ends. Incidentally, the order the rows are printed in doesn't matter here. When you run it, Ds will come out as 3.2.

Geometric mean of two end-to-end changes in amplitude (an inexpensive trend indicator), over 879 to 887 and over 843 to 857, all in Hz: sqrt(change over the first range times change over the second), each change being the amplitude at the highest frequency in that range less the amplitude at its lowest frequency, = 0.11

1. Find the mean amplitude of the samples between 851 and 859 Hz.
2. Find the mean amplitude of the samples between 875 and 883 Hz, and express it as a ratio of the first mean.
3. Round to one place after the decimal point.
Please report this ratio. 1.2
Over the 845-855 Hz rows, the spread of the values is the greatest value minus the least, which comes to 0.18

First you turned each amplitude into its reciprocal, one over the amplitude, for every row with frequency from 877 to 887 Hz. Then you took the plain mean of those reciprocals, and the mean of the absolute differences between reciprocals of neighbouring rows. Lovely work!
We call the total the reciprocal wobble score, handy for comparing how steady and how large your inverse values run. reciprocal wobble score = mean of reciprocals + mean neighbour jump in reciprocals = 0.318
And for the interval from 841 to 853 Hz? 0.387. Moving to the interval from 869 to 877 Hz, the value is 0.404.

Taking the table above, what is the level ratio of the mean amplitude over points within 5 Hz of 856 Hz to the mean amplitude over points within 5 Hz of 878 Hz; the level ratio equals 0.84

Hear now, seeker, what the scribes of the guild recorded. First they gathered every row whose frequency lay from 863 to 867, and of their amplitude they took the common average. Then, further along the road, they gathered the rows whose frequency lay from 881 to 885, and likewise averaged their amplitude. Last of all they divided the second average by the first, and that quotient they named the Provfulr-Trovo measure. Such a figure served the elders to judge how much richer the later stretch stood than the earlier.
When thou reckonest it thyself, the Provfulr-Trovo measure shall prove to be 1.44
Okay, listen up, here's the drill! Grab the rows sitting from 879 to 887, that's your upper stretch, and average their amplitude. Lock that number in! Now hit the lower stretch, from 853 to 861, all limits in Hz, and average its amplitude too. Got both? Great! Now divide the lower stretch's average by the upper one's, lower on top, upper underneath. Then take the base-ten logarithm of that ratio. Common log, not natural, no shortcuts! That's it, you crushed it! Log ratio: -0.10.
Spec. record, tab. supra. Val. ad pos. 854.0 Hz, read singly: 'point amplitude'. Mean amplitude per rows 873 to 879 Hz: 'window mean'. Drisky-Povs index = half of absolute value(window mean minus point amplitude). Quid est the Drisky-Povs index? 0.11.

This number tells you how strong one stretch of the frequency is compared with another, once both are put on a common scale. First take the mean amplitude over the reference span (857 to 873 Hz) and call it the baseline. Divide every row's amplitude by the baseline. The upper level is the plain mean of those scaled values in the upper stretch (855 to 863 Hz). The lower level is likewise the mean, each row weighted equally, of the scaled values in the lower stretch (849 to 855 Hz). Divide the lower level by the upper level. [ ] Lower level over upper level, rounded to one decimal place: 1.1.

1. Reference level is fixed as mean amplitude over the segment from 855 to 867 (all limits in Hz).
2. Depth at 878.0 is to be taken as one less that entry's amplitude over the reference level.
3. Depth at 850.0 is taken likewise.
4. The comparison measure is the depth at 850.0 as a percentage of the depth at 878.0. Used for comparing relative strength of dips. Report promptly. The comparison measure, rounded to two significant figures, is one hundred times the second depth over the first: 28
